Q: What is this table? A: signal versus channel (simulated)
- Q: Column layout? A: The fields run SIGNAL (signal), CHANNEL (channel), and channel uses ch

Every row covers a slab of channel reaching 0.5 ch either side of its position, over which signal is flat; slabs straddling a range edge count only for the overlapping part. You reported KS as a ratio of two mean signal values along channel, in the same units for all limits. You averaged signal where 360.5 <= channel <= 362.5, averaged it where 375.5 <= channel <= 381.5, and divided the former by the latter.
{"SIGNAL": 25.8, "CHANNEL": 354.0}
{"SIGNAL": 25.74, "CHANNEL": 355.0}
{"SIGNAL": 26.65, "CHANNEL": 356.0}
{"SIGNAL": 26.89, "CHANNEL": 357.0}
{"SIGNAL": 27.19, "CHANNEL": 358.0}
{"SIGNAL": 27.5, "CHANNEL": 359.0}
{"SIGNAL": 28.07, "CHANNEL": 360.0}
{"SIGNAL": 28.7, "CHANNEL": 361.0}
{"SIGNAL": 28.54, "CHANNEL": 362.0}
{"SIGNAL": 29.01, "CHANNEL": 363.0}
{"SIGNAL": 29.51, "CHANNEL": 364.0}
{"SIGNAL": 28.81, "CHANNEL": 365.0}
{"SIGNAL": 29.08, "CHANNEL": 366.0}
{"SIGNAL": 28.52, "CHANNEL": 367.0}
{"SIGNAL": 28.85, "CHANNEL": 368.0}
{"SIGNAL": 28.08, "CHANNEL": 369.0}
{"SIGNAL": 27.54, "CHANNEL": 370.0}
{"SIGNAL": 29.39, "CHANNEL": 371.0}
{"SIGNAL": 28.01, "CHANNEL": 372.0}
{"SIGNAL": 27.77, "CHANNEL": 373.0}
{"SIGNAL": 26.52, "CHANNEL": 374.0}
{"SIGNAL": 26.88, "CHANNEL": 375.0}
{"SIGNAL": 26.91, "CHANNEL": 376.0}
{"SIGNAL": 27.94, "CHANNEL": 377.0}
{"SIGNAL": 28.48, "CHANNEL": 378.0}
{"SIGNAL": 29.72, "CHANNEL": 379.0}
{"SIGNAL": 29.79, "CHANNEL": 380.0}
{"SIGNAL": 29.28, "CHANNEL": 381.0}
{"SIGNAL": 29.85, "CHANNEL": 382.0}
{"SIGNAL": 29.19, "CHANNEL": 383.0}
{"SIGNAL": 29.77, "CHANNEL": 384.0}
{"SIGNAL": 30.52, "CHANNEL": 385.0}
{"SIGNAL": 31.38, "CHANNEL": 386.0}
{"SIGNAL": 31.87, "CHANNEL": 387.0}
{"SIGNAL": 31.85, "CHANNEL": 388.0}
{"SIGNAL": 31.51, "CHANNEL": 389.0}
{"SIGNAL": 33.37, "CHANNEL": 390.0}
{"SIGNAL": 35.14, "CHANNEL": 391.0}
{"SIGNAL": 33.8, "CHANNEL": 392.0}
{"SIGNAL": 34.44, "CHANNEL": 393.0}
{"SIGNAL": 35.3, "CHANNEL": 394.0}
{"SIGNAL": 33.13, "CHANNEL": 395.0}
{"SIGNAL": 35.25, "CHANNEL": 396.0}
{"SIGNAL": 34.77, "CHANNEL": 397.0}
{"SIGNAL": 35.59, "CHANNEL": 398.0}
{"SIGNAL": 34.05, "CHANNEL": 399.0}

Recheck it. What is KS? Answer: 1.00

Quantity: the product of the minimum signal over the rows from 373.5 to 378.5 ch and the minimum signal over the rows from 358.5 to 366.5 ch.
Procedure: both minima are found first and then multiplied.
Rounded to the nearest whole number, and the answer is 729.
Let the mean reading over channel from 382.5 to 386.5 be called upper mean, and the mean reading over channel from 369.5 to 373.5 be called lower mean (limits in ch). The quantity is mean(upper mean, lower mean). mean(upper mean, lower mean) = 29.2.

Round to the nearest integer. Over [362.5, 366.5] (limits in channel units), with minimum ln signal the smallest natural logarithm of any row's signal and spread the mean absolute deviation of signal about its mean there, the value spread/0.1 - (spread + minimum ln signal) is -2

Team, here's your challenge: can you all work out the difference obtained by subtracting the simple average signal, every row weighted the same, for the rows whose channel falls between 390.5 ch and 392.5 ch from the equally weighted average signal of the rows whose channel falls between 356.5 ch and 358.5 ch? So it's -7.4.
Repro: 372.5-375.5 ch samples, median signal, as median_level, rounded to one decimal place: 26.9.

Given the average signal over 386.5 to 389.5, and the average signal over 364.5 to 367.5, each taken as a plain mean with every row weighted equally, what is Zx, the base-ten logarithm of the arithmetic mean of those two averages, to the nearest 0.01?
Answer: 1.48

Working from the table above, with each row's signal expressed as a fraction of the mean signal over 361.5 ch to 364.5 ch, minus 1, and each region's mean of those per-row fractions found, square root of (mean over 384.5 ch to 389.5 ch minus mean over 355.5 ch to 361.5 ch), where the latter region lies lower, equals 0.37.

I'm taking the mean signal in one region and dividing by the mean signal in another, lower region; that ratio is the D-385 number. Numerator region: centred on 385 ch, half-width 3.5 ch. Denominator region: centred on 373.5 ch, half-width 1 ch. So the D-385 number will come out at 1.13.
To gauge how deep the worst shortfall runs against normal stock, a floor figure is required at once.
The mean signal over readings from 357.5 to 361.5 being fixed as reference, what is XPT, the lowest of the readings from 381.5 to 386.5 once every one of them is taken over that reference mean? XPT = 1.05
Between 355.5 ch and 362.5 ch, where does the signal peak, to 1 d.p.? 361.0 ch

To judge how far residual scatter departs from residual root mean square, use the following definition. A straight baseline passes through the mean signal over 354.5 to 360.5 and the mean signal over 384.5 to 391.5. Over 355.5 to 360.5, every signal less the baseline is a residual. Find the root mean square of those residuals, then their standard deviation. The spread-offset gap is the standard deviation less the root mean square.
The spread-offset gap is 0.0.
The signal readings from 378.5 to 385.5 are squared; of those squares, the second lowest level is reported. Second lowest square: 857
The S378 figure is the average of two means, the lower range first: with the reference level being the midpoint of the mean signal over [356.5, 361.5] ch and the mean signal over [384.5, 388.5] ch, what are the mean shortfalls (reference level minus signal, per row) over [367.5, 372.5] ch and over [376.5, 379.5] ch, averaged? 1.0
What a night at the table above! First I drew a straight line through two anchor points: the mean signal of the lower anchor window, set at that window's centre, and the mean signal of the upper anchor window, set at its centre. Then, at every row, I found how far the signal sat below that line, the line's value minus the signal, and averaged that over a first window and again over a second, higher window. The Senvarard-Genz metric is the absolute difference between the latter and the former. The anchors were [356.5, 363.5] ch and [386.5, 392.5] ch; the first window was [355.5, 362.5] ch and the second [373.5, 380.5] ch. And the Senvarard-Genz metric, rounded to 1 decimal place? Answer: 2.6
